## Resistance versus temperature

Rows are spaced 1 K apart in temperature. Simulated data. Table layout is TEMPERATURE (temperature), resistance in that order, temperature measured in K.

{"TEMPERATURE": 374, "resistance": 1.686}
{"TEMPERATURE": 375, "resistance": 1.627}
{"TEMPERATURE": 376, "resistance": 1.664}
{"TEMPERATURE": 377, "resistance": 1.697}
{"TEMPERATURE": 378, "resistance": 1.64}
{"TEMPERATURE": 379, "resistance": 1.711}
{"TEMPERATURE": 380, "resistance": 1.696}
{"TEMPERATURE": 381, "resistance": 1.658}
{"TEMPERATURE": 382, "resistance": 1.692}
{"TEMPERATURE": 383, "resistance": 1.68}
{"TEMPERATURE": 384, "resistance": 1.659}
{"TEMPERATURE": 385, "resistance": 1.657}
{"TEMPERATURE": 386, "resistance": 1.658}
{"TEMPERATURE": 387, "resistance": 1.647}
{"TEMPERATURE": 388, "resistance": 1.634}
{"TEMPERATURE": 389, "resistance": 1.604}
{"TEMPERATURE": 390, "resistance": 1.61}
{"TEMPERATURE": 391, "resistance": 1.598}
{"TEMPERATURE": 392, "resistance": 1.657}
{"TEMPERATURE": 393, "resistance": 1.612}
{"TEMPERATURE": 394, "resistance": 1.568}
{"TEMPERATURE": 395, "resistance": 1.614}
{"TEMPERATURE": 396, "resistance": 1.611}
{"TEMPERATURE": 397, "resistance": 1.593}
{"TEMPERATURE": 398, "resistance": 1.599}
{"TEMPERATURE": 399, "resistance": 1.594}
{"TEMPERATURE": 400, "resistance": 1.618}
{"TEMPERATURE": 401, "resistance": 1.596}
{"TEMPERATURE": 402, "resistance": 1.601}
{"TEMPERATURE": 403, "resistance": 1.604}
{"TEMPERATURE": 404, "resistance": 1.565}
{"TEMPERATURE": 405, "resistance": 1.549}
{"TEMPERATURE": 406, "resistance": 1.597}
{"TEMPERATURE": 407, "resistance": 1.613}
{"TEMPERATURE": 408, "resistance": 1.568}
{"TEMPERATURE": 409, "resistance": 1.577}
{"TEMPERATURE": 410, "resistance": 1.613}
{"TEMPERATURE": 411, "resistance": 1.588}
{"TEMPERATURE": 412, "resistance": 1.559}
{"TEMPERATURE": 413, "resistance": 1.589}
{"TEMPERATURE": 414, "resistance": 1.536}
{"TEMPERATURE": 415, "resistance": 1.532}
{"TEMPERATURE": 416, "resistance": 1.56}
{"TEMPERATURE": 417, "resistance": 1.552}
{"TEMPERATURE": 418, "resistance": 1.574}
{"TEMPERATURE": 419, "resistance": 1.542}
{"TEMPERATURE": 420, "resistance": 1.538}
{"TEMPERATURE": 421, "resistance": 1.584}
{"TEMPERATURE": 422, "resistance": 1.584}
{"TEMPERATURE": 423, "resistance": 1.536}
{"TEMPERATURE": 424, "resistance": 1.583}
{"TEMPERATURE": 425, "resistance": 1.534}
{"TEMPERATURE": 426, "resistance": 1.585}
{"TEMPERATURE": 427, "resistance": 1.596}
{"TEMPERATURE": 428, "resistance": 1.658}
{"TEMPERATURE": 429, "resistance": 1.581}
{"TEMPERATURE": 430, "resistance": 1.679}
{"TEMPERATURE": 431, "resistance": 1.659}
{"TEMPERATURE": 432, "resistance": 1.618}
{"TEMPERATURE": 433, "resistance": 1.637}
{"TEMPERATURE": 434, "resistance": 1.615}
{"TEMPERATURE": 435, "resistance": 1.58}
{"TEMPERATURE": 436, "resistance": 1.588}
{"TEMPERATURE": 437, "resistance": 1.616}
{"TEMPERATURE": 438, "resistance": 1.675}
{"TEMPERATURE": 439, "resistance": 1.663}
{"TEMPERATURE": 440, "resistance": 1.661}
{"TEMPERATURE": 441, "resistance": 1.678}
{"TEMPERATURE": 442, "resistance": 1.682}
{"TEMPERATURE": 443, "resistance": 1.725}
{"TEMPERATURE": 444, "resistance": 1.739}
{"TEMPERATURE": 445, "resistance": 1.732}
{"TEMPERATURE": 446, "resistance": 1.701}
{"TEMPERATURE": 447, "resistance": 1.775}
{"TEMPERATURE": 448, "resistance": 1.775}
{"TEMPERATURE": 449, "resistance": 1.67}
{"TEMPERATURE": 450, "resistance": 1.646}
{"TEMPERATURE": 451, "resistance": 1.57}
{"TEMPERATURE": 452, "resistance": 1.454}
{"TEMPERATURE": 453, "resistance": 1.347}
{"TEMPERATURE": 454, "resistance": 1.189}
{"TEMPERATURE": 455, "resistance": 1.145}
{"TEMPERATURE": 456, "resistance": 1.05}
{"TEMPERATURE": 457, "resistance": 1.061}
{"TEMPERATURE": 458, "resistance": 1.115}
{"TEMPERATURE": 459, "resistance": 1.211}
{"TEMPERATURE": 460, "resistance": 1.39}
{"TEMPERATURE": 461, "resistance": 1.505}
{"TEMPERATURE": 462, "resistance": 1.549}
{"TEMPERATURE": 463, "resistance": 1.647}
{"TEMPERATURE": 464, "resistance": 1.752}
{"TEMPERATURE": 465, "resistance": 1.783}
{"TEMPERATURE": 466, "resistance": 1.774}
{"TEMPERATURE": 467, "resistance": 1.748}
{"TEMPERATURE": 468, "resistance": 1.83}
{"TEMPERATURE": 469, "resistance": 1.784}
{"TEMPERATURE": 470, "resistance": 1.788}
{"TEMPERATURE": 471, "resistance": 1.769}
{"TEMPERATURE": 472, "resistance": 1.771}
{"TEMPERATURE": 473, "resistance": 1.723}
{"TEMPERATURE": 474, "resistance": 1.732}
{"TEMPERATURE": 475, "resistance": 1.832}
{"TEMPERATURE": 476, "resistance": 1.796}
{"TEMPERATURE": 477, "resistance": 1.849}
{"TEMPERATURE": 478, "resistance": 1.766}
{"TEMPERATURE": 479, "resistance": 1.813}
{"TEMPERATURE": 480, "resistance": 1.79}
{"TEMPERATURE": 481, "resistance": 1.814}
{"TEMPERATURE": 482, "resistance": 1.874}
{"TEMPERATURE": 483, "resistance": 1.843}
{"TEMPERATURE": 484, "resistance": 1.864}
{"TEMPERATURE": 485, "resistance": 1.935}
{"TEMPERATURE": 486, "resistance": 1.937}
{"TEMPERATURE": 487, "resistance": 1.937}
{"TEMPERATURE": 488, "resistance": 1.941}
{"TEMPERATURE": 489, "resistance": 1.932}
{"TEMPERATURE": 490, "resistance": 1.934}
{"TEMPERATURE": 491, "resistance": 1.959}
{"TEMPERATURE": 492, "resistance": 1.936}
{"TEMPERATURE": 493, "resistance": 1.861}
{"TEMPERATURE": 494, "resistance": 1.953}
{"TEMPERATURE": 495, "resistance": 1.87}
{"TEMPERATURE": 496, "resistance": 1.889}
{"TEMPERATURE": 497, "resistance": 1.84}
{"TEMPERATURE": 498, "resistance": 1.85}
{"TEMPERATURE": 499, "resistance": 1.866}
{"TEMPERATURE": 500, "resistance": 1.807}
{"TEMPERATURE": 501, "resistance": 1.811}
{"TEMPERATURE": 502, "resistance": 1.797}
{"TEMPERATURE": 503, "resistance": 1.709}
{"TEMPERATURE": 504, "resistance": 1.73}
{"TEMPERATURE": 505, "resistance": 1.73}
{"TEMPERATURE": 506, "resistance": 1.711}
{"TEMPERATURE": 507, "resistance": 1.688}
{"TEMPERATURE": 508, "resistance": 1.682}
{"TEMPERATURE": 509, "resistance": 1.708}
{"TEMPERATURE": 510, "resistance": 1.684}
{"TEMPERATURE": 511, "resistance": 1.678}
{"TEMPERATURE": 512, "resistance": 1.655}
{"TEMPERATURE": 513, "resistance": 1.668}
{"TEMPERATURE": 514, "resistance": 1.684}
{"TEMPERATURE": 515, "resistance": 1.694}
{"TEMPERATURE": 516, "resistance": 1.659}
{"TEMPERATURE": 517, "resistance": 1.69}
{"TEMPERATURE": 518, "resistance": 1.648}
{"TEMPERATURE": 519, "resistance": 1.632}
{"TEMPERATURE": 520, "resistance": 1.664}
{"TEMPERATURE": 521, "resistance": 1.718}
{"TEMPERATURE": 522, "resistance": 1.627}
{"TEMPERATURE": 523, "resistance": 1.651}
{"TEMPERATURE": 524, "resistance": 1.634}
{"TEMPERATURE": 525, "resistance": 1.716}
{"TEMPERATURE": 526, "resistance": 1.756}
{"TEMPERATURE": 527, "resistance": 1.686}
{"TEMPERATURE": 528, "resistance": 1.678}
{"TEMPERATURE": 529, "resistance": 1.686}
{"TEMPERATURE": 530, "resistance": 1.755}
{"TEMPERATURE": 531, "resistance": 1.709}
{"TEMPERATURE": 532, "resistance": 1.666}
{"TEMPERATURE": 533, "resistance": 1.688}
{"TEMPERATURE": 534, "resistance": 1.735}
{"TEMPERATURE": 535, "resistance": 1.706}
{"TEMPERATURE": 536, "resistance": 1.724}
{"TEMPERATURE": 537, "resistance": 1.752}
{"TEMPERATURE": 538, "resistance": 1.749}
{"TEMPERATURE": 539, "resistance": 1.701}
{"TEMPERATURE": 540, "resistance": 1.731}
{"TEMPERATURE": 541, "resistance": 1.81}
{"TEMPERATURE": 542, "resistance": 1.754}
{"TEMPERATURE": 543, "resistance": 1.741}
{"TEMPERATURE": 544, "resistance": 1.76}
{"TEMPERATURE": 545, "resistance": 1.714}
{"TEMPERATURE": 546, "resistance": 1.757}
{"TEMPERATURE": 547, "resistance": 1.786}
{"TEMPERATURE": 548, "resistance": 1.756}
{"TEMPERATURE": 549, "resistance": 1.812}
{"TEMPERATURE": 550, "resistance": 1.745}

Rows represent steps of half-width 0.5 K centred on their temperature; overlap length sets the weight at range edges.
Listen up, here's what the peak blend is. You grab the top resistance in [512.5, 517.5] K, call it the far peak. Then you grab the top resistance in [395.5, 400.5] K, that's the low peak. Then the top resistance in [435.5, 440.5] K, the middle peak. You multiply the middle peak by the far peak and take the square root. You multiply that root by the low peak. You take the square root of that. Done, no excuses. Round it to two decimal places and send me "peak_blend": 1.65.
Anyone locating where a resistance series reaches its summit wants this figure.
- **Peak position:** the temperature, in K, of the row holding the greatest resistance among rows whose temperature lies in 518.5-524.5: 521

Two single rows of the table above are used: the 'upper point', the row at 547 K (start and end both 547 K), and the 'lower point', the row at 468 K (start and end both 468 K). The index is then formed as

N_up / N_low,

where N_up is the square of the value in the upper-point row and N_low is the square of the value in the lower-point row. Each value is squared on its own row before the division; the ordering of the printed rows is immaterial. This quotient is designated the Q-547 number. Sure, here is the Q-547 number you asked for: 0.95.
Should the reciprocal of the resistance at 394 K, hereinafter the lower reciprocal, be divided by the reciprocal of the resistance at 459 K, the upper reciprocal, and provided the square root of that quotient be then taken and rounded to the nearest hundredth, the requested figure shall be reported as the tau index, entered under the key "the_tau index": 0.88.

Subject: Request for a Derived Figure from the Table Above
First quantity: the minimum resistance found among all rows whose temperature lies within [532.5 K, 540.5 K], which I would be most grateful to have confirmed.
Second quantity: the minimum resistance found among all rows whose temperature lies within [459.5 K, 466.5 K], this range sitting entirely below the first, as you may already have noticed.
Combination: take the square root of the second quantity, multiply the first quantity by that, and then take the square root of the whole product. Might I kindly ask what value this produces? 1.411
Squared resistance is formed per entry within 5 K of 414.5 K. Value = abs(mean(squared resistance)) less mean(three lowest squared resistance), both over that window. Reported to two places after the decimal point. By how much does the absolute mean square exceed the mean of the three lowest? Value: 0.09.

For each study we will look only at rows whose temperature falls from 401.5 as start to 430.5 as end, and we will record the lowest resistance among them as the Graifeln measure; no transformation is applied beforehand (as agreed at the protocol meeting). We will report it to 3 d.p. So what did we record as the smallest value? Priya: 1.532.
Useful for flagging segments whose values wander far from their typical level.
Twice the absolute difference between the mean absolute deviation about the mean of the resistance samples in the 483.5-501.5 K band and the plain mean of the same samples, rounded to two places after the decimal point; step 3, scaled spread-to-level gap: 3.70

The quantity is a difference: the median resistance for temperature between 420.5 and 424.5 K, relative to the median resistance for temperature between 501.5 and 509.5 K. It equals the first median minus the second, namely -0.13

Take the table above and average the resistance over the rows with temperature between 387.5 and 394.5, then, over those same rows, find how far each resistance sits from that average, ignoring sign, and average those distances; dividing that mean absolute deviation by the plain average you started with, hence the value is 0.012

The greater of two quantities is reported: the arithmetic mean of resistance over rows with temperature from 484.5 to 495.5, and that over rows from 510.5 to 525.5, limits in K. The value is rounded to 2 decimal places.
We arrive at 1.93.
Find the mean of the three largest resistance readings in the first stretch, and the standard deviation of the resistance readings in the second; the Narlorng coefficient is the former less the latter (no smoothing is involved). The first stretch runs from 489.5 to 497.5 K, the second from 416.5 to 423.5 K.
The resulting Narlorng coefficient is 1.93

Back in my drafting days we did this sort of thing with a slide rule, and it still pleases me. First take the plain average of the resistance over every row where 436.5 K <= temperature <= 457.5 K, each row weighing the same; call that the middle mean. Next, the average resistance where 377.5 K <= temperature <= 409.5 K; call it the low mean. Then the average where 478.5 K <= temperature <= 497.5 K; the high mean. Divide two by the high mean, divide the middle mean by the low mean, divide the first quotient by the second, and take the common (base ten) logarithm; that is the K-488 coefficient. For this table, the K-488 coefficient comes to 0.044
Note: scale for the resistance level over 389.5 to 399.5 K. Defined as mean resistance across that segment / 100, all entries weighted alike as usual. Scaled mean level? 0.0161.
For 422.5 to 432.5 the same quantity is 0.0160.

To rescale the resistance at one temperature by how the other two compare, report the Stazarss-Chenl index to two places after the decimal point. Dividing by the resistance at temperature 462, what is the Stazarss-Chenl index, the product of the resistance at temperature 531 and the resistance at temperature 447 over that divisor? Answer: 1.96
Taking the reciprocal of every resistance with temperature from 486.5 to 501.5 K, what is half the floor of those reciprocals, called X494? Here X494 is 0.255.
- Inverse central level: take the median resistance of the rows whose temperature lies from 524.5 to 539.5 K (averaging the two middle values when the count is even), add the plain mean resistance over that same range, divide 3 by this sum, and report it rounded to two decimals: 0.88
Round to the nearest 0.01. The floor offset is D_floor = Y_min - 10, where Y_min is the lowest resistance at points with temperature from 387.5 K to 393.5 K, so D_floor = -8.40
